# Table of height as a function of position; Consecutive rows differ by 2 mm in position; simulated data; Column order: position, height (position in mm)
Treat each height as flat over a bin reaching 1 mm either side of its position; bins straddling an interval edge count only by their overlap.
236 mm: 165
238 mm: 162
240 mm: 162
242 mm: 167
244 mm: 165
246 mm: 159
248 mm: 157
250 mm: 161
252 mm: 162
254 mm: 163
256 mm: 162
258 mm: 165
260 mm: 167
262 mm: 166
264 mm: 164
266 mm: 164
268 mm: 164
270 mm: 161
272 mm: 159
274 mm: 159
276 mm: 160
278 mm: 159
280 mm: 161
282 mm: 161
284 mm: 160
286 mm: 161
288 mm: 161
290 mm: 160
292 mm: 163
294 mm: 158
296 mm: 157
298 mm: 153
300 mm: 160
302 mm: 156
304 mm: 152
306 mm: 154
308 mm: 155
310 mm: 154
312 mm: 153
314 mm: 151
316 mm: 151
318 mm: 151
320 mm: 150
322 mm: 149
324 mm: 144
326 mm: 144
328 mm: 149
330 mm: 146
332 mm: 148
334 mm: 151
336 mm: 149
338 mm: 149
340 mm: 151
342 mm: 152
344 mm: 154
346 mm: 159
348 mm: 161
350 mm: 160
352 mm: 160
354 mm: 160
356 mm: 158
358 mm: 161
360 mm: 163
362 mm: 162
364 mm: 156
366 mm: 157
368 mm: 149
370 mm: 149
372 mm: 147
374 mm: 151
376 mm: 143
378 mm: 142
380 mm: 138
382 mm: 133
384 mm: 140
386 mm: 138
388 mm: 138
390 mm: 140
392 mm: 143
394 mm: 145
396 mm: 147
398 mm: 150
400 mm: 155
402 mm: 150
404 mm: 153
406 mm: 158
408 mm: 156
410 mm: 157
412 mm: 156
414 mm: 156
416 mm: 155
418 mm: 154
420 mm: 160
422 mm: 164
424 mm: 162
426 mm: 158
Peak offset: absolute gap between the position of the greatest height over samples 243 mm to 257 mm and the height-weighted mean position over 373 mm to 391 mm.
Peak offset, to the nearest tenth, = 137.9 mm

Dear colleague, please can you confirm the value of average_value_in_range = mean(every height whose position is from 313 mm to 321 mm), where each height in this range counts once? 151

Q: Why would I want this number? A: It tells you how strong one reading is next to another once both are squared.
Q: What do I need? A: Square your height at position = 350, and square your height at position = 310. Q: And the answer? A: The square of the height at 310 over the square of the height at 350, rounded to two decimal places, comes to 0.93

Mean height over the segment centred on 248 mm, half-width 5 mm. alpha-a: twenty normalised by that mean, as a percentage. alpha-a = 12.4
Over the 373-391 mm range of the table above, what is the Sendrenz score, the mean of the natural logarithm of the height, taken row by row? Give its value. 4.94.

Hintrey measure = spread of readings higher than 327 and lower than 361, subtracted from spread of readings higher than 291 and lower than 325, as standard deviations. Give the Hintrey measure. -1.2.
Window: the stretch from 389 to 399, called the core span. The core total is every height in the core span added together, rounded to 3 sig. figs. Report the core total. 725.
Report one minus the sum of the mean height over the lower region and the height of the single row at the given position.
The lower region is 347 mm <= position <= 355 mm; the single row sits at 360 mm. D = -322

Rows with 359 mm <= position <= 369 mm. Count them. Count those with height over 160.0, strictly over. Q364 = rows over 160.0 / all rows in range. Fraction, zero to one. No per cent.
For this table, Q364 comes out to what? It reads 0.40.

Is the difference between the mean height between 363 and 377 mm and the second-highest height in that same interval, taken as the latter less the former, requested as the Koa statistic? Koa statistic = 5.7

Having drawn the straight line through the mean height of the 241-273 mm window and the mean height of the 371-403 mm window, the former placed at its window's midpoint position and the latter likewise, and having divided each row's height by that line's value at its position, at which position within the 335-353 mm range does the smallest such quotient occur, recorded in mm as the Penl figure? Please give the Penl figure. 336 mm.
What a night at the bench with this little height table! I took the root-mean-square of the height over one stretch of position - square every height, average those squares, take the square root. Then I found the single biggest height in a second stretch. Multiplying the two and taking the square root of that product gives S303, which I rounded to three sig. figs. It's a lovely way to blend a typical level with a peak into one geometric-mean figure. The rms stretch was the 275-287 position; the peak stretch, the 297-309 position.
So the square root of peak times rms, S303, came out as 160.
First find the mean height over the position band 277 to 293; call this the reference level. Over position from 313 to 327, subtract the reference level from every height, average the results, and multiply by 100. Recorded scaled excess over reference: -1218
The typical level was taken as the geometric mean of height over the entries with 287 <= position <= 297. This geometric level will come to 160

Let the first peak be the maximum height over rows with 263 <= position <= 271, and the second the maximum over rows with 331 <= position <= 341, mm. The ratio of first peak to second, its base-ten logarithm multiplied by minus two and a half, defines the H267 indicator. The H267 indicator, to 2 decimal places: -0.09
